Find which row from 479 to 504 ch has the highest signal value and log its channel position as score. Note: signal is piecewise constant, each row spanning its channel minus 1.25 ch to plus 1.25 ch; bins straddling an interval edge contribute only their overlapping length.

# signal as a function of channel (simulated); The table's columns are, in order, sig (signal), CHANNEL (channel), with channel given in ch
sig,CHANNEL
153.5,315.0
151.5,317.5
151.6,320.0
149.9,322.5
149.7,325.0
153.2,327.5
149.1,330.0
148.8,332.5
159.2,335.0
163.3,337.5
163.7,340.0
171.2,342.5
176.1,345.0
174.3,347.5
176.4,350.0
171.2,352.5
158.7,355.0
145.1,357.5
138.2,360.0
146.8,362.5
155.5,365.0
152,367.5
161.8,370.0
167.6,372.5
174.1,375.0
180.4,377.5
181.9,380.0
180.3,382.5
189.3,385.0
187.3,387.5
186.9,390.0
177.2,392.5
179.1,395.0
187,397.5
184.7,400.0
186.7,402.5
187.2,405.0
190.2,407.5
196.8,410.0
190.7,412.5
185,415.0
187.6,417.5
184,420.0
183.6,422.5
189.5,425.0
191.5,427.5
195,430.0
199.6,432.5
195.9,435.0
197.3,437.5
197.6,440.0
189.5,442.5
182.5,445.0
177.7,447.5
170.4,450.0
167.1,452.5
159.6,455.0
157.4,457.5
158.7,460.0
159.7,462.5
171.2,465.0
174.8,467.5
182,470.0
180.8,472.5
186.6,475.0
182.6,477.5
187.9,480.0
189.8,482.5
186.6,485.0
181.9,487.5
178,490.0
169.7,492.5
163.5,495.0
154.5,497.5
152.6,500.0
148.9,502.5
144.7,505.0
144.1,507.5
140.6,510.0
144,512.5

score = 482.5 ch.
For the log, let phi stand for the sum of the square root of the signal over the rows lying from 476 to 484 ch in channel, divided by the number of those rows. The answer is 13.7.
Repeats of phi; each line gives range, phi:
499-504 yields 12.3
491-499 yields 12.7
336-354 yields 13.1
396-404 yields 13.6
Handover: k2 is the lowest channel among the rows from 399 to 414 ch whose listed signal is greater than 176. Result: 400.0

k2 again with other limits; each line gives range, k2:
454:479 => 470.0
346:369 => 350.0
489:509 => 490.0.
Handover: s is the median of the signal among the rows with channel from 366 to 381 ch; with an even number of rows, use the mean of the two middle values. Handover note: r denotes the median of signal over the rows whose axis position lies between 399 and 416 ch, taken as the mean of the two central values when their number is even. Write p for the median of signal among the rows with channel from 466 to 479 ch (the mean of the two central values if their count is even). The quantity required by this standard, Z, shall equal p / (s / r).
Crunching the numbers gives 199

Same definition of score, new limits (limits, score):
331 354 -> 350.0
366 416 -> 410.0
